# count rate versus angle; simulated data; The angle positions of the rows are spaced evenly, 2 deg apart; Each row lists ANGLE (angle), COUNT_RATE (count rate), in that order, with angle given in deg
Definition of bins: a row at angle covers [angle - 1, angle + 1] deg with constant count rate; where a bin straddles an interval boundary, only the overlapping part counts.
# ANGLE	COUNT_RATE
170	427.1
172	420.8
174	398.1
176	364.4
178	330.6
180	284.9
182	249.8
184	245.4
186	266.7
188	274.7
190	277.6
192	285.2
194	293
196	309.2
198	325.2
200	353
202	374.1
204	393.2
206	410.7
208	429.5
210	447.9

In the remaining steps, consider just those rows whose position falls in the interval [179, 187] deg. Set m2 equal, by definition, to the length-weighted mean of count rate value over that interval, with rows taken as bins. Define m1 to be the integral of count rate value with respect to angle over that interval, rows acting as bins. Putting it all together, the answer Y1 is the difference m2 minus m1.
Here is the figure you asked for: -1832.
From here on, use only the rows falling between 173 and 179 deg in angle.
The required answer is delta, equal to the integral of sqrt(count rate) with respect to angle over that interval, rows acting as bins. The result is 114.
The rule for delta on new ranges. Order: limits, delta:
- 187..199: 206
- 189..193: 67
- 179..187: 129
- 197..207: 193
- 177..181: 70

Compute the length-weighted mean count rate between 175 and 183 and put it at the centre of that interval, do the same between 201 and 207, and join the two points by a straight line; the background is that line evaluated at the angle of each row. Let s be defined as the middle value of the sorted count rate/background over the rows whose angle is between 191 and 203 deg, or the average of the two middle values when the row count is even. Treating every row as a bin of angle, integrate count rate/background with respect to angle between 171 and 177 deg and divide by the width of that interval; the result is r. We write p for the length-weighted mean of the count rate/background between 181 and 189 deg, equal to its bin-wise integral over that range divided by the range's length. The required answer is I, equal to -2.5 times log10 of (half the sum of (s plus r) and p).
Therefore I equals -0.44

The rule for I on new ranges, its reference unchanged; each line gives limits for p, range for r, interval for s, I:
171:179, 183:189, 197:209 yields -0.46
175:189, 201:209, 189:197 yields -0.34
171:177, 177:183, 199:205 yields -0.53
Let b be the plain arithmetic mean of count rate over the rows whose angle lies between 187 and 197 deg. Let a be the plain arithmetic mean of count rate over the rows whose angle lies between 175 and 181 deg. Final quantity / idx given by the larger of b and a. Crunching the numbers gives 327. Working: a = 327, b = 288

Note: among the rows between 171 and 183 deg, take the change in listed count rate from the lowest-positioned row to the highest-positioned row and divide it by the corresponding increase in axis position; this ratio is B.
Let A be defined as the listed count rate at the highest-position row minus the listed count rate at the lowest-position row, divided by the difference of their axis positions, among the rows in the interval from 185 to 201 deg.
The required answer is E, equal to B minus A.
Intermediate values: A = 6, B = -17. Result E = -23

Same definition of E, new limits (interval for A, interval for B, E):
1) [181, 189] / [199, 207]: 5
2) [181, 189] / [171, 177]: -18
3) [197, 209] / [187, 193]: -8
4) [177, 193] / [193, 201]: 13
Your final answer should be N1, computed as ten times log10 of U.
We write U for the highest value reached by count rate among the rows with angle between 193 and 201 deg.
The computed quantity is 25.5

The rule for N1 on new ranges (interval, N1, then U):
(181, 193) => 24.6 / 285.2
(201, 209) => 26.3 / 429.5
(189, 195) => 24.7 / 293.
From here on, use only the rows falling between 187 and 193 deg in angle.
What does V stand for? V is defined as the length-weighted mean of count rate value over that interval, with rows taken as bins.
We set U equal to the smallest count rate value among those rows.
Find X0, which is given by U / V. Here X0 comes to 0.984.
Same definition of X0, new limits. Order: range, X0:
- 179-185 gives 0.944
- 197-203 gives 0.927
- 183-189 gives 0.936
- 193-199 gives 0.948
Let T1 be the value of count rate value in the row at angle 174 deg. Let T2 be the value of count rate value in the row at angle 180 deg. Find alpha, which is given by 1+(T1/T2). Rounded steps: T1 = 398.1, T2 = 284.9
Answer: 2.40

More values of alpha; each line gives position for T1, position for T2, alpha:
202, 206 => 1.91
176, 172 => 1.87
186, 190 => 1.96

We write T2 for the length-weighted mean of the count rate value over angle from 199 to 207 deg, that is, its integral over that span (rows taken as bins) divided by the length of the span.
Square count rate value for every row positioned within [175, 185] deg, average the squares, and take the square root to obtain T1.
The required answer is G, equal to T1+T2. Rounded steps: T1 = 299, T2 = 383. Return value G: 681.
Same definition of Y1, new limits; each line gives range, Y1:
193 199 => -1546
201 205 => -1151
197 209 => -4190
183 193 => -2429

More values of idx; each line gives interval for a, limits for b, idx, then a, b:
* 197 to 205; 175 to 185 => 361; 361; 295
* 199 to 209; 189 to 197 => 392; 392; 291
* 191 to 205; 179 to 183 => 333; 333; 267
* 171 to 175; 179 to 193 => 409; 409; 269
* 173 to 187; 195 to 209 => 371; 306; 371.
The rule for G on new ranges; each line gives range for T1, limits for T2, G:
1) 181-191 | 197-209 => 644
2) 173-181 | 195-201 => 676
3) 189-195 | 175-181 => 612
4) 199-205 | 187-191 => 650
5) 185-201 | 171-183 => 641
